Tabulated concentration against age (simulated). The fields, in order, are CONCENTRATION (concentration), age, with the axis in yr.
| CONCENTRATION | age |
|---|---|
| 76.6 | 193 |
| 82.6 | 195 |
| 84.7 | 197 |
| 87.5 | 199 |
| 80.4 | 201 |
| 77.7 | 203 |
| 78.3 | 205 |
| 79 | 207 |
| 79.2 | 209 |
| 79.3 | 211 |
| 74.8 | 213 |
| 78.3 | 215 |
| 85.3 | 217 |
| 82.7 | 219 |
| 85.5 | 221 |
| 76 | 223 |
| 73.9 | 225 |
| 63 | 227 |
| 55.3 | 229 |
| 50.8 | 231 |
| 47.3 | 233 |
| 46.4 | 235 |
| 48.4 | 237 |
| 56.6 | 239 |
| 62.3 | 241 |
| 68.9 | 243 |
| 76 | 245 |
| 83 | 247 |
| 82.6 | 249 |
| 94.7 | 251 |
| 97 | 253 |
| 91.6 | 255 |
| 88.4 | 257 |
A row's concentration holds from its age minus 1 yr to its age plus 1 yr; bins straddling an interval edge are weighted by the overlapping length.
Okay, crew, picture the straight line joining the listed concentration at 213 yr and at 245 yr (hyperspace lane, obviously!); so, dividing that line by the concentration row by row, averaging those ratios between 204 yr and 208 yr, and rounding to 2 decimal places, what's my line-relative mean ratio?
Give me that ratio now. 0.95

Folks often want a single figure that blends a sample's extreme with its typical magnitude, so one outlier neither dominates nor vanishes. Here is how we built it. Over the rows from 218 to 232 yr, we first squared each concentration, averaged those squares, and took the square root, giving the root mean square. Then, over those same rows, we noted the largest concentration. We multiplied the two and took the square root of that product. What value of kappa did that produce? 77.8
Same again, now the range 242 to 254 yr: 90.4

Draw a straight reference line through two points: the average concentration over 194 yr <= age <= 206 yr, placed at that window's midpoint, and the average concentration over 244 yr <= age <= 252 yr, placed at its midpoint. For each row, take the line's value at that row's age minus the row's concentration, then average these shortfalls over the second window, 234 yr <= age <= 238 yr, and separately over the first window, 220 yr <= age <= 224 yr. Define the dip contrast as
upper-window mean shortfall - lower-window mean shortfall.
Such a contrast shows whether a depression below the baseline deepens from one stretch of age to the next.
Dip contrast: 34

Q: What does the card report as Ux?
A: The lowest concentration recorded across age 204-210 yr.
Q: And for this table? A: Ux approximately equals 78.3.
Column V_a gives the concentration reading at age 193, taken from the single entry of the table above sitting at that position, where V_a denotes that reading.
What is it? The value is 76.6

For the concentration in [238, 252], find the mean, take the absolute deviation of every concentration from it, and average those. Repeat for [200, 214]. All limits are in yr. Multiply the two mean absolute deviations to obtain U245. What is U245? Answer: 13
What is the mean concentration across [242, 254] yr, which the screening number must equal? 84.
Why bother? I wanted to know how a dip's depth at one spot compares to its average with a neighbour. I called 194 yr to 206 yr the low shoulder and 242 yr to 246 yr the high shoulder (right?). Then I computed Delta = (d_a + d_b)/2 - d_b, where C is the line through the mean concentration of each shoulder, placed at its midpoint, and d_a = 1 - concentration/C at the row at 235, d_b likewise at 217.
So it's 0.23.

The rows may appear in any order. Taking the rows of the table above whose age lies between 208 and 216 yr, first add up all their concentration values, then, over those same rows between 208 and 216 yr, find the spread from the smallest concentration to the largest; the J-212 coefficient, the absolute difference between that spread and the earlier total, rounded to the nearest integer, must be 307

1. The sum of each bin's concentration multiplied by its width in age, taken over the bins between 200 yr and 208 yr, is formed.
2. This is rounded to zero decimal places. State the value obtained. 631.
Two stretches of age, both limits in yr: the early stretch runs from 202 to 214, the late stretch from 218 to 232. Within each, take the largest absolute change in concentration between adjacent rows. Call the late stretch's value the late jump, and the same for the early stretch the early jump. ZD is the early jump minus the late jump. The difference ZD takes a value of -6.4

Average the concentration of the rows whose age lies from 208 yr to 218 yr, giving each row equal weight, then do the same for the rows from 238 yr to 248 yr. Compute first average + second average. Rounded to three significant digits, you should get 149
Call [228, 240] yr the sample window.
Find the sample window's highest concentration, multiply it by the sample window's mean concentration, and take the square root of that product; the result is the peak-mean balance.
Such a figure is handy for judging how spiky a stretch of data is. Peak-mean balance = 54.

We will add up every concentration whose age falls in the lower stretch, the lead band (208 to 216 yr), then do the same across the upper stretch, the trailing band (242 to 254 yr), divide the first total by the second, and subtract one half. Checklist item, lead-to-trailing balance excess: 0.12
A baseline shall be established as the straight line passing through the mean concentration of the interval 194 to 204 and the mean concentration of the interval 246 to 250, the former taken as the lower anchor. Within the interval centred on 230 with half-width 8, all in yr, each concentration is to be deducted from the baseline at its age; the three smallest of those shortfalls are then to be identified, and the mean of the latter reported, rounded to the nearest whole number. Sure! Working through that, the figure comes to 12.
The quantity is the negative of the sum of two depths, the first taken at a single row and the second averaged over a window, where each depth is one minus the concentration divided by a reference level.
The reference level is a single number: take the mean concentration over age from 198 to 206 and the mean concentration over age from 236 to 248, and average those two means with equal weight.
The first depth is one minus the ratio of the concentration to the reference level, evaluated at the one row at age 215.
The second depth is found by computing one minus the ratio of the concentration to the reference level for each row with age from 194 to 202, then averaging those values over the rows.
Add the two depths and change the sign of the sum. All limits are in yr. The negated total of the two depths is 0.21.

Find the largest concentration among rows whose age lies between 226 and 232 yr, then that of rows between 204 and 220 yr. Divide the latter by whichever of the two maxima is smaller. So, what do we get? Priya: 1.35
